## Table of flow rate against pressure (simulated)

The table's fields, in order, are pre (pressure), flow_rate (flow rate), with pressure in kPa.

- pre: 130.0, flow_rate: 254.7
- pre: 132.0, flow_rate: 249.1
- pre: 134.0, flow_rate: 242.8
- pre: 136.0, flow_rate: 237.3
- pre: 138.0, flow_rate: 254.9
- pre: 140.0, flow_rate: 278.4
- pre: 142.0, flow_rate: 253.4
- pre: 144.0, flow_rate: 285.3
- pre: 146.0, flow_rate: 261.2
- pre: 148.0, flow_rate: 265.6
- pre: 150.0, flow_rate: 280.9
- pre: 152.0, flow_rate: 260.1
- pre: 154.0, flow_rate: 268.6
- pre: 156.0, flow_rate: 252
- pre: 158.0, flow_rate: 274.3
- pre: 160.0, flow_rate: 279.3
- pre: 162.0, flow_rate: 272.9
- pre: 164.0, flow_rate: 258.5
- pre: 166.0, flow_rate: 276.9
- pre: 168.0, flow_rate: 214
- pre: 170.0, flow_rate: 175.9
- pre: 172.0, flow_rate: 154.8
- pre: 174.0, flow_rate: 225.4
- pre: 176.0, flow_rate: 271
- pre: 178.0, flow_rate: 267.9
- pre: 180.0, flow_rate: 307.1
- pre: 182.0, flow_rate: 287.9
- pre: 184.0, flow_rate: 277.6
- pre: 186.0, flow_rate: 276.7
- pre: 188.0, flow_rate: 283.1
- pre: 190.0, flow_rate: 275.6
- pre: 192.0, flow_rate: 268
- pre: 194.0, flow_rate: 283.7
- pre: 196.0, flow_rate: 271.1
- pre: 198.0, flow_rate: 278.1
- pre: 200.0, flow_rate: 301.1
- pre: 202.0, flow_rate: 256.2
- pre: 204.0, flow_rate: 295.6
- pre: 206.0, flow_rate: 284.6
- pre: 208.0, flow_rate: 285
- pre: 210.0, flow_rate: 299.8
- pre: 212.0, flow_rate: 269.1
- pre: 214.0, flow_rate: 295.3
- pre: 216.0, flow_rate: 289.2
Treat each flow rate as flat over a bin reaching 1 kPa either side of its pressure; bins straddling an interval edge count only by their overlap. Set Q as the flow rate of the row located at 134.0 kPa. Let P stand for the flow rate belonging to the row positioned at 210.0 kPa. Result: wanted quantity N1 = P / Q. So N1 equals 1.23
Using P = 299.8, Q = 242.8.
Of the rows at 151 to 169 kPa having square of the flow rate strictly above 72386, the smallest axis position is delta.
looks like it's 158.0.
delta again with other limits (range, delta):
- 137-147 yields 140.0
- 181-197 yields 182.0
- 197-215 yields 198.0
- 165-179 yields 166.0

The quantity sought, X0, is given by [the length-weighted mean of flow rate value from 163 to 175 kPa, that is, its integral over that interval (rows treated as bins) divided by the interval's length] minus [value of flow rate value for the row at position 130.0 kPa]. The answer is -37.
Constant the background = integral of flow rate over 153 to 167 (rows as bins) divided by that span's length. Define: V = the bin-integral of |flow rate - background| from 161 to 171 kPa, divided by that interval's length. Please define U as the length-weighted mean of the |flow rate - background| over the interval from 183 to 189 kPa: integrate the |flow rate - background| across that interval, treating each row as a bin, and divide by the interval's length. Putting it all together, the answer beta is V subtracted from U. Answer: -24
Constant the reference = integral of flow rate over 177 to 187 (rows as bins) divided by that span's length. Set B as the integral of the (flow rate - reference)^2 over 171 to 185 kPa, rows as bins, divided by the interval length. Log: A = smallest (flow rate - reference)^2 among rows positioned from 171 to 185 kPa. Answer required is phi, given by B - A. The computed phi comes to 2970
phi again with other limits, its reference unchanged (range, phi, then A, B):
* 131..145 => 954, 3.5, 958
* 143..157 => 365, 3.5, 368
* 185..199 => 75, 0.1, 75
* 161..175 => 5254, 42.8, 5297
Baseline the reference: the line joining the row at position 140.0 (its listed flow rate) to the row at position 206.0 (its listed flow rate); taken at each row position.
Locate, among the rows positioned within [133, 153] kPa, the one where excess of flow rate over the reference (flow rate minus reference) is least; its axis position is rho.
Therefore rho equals 136.0 kPa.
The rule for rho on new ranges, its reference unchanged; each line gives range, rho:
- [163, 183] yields 172.0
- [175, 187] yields 178.0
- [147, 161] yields 156.0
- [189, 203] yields 202.0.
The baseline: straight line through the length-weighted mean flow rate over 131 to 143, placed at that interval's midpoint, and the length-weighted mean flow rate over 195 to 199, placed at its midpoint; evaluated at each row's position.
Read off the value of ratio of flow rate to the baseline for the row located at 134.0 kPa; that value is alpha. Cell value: 0.97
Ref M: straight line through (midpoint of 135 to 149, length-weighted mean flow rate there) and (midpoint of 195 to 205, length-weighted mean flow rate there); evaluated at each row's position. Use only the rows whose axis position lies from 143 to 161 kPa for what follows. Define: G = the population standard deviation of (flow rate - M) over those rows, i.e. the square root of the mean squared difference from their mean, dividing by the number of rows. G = 10.7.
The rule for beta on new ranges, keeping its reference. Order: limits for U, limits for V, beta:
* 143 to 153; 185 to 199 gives 2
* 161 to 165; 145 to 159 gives -1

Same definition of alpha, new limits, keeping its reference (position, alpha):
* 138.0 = 1.01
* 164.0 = 0.98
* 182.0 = 1.07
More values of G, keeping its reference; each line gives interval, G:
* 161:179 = 43.2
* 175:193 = 12.0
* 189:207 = 12.6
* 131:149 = 13.9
